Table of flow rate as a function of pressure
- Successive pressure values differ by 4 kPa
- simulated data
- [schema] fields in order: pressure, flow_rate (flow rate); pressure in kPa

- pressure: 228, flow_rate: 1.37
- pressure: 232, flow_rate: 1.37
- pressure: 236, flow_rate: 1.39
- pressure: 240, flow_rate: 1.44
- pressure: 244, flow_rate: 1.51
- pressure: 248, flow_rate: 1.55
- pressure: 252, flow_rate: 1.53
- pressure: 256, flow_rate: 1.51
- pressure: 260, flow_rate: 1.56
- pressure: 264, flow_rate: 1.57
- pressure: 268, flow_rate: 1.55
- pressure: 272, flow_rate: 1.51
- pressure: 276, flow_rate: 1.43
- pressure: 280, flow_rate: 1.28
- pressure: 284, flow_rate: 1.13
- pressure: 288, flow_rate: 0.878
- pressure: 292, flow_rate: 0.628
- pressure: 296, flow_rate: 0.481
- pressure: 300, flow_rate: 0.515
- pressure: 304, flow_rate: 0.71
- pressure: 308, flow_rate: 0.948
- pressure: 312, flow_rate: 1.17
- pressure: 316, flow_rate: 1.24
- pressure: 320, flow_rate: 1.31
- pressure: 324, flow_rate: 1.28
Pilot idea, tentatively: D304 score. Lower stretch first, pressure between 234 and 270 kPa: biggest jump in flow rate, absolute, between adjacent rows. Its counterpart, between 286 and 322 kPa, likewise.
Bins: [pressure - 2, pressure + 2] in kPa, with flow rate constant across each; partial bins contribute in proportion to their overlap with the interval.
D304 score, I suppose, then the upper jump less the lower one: 0.18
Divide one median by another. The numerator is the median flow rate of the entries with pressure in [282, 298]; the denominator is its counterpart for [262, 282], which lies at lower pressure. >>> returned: 0.50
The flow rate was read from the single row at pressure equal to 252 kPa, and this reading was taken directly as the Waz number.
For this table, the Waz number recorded 1.53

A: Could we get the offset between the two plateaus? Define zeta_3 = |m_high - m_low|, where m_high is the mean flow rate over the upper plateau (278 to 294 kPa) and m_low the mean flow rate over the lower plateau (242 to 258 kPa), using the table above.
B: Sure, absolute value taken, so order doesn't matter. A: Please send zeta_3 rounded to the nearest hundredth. 0.55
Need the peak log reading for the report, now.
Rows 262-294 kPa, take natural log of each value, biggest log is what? 0.45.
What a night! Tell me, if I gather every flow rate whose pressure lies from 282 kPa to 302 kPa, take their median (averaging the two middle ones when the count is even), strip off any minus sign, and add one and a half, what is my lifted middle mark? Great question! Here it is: 2.13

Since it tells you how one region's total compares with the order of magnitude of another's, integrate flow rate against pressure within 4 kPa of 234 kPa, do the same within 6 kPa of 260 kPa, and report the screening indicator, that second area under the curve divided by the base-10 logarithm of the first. 18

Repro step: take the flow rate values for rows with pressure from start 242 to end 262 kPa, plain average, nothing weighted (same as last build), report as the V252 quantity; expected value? 1.53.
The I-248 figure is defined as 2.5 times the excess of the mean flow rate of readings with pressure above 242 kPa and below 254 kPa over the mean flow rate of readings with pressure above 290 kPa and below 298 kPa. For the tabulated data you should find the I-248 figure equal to 2.4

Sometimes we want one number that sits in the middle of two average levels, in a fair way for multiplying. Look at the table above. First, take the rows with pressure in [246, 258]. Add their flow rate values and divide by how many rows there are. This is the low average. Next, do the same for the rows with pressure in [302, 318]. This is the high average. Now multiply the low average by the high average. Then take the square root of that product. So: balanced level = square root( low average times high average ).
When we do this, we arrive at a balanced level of 1.2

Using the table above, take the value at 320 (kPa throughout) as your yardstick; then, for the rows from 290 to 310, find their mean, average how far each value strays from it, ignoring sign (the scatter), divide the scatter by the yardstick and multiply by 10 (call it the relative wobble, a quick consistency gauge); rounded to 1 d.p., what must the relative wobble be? 1.1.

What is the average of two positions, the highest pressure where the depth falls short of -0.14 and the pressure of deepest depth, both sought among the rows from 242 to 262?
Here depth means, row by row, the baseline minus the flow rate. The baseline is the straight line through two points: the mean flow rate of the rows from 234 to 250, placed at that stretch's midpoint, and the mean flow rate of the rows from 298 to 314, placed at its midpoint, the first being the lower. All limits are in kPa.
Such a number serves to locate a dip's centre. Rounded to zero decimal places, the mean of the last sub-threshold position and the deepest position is 252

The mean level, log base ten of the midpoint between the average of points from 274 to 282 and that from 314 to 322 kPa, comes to 0.12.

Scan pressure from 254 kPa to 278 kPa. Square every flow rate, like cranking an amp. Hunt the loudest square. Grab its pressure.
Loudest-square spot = 264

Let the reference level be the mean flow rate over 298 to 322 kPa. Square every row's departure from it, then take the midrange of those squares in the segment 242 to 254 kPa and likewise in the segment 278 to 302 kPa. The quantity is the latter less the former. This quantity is -0.17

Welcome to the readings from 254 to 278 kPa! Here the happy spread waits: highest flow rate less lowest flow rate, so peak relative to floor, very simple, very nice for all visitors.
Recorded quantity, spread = 0.14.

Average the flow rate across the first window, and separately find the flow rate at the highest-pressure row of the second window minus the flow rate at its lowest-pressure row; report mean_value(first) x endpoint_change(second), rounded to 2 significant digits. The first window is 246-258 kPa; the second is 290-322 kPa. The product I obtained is 1.0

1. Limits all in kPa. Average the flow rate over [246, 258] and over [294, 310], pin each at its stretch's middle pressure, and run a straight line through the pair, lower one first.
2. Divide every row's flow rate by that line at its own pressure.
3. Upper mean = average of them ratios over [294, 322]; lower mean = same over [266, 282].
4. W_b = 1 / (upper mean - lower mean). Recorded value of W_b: 1.6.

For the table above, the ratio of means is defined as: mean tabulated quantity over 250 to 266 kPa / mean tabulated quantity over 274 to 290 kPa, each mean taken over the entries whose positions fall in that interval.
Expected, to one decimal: 1.3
